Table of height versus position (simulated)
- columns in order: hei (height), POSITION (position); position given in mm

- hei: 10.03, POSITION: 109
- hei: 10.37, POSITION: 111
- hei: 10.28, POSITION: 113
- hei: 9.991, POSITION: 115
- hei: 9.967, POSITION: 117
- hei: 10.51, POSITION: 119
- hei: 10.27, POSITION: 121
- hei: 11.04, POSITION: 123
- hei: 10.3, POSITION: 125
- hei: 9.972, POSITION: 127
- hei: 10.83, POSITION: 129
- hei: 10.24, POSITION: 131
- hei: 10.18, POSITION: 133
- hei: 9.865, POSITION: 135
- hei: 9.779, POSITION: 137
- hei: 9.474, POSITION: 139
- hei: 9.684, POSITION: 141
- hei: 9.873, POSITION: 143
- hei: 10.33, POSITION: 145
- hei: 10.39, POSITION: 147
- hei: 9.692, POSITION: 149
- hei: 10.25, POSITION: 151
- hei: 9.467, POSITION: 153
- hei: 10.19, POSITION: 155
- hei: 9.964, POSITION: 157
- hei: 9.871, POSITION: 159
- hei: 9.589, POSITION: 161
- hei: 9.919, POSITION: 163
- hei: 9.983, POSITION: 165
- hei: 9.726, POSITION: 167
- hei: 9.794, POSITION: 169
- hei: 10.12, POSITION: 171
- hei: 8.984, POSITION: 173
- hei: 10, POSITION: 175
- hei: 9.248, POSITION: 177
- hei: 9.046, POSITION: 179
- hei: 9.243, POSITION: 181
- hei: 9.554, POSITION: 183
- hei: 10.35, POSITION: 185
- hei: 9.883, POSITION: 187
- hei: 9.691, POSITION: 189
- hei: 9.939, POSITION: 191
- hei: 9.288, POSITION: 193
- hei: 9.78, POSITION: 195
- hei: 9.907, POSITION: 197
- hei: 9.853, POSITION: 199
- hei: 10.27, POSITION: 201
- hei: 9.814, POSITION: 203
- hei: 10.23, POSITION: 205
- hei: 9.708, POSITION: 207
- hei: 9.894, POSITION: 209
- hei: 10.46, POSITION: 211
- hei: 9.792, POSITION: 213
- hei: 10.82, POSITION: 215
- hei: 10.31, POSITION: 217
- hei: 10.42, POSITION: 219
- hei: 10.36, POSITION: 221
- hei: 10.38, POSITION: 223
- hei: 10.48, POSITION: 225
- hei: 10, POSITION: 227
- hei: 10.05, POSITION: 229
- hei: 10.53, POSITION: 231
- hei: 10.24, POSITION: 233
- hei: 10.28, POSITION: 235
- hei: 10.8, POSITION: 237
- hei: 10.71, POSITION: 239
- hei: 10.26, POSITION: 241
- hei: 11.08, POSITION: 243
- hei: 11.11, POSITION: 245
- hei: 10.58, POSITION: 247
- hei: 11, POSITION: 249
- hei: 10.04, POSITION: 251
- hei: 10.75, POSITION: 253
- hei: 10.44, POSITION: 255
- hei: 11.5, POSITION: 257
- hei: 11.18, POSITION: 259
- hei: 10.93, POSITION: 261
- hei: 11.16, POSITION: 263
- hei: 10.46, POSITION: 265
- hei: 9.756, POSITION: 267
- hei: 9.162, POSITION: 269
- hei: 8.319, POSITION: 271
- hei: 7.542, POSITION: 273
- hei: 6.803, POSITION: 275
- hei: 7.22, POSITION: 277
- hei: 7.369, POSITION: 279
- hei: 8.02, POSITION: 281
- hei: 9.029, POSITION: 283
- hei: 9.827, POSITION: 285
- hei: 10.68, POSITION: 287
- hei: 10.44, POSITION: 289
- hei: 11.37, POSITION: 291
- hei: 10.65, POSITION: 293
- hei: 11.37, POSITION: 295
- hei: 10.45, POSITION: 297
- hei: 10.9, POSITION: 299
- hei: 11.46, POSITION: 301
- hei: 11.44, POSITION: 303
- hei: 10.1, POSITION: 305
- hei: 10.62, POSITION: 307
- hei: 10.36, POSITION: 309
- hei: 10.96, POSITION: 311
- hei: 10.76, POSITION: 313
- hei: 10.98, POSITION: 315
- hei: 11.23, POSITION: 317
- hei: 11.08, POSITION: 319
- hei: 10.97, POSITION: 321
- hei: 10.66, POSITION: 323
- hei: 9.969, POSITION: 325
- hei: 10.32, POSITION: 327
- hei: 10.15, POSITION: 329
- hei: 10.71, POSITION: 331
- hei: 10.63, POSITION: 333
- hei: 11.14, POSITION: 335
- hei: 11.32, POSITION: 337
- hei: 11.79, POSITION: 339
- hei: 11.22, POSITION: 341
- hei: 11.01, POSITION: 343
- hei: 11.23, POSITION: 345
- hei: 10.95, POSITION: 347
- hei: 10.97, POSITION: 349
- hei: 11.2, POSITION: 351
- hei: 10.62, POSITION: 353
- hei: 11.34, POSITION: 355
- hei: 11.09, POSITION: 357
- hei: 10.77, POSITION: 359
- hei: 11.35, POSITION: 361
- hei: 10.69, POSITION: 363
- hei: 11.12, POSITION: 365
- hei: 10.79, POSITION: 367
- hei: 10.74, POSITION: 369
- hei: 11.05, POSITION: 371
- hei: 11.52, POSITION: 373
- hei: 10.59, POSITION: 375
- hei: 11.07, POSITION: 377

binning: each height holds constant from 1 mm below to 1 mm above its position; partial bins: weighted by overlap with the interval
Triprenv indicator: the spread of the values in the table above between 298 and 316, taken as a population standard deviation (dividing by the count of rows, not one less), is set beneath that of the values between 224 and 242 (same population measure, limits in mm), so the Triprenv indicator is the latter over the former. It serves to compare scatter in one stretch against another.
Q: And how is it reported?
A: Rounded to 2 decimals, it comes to 0.62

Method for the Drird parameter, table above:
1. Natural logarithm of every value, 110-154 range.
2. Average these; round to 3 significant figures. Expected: 2.31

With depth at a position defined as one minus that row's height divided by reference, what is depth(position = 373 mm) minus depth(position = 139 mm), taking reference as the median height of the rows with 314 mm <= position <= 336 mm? -0.19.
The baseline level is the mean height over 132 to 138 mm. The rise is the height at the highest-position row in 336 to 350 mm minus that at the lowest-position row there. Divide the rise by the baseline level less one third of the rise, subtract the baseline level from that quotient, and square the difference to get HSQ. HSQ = 100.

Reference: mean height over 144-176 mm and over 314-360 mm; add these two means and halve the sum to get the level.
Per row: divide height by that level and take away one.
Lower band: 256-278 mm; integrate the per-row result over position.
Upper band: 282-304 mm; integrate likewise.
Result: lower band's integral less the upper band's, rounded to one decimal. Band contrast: -2.6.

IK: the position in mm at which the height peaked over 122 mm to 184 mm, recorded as 123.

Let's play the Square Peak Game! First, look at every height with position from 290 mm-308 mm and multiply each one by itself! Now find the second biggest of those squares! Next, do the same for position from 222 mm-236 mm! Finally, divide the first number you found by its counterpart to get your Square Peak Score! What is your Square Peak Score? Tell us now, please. 1.19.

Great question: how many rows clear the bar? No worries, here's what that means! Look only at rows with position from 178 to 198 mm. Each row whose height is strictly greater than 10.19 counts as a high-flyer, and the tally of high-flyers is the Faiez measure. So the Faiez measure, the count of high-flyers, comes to 1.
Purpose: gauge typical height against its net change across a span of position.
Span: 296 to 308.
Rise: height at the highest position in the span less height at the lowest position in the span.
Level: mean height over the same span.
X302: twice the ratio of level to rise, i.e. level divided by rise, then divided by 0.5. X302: 127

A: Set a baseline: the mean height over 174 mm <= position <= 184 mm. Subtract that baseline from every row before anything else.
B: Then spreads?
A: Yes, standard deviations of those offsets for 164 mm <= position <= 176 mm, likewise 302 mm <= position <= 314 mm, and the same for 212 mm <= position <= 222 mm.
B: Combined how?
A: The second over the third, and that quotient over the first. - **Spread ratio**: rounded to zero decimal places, 3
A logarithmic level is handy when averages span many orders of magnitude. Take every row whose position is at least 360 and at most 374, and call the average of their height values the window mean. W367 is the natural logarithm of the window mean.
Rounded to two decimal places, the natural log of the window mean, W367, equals 2.40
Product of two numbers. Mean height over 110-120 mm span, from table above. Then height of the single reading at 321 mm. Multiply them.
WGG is 112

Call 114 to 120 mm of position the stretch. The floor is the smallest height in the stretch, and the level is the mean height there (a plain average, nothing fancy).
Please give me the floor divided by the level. 0.981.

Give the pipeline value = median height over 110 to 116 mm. 10.3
